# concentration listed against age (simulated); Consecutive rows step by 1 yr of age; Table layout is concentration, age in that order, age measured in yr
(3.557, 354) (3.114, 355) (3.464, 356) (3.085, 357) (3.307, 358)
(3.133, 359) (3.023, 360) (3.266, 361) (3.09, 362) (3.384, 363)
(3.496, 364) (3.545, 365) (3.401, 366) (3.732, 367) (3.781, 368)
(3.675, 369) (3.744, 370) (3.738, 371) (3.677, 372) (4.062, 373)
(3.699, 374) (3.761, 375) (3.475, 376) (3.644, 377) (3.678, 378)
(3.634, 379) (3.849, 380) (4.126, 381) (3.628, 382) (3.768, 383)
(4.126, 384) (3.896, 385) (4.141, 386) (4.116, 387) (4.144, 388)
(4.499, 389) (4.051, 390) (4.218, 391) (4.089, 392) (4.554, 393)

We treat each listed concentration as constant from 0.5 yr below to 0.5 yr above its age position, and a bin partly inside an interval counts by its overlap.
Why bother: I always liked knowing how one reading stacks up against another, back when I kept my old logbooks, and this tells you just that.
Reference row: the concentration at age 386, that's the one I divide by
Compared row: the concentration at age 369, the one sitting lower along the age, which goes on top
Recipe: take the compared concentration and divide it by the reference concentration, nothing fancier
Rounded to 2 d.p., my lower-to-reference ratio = 0.89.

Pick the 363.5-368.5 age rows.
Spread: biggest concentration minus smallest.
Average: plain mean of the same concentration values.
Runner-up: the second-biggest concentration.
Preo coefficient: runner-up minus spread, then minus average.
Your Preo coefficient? -0.24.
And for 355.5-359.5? -0.32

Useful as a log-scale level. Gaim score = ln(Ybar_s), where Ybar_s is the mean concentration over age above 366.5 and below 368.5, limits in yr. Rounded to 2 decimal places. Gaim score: 1.32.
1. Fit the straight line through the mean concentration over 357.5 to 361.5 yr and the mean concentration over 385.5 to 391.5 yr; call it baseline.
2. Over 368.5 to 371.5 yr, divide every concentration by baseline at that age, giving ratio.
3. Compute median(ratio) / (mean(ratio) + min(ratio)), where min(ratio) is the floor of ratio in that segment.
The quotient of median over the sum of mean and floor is 0.500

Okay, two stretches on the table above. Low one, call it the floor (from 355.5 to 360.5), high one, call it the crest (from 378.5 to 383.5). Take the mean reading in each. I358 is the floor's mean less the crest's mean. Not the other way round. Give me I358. -0.60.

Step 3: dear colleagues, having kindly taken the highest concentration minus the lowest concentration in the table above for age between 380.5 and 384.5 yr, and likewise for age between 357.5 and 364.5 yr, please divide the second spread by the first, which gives 0.95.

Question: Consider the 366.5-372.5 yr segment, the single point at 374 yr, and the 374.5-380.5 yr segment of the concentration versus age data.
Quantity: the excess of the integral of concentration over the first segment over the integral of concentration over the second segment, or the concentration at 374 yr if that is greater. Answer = 3.70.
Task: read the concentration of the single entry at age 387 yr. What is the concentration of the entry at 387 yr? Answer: 4.116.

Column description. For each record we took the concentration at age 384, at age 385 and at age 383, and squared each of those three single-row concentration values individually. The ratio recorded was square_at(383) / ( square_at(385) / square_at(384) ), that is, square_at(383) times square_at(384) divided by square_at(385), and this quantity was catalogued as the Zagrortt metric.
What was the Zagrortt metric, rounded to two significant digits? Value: 16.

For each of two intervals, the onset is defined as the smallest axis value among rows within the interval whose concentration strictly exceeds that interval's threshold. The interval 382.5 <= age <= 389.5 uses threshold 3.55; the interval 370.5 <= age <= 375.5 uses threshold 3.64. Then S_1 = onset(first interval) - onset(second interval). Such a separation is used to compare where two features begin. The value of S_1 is 12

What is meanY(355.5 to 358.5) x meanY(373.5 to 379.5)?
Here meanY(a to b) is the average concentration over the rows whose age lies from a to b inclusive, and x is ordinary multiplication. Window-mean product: 12.0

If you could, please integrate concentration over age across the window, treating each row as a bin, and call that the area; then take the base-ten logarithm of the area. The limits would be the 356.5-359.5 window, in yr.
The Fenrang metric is 0.98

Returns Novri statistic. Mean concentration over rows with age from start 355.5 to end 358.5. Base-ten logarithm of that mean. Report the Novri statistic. 0.52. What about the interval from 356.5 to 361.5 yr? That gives 0.50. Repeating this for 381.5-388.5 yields 0.60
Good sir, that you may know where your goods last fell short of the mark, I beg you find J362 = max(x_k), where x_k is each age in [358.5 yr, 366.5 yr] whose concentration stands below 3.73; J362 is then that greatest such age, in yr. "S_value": 366 yr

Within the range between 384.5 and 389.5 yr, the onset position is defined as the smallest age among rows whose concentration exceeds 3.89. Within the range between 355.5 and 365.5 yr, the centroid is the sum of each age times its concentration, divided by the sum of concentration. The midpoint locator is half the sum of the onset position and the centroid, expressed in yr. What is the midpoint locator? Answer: 372.8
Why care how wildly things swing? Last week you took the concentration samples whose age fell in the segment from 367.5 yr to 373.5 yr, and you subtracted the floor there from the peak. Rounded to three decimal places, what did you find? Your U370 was 0.387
